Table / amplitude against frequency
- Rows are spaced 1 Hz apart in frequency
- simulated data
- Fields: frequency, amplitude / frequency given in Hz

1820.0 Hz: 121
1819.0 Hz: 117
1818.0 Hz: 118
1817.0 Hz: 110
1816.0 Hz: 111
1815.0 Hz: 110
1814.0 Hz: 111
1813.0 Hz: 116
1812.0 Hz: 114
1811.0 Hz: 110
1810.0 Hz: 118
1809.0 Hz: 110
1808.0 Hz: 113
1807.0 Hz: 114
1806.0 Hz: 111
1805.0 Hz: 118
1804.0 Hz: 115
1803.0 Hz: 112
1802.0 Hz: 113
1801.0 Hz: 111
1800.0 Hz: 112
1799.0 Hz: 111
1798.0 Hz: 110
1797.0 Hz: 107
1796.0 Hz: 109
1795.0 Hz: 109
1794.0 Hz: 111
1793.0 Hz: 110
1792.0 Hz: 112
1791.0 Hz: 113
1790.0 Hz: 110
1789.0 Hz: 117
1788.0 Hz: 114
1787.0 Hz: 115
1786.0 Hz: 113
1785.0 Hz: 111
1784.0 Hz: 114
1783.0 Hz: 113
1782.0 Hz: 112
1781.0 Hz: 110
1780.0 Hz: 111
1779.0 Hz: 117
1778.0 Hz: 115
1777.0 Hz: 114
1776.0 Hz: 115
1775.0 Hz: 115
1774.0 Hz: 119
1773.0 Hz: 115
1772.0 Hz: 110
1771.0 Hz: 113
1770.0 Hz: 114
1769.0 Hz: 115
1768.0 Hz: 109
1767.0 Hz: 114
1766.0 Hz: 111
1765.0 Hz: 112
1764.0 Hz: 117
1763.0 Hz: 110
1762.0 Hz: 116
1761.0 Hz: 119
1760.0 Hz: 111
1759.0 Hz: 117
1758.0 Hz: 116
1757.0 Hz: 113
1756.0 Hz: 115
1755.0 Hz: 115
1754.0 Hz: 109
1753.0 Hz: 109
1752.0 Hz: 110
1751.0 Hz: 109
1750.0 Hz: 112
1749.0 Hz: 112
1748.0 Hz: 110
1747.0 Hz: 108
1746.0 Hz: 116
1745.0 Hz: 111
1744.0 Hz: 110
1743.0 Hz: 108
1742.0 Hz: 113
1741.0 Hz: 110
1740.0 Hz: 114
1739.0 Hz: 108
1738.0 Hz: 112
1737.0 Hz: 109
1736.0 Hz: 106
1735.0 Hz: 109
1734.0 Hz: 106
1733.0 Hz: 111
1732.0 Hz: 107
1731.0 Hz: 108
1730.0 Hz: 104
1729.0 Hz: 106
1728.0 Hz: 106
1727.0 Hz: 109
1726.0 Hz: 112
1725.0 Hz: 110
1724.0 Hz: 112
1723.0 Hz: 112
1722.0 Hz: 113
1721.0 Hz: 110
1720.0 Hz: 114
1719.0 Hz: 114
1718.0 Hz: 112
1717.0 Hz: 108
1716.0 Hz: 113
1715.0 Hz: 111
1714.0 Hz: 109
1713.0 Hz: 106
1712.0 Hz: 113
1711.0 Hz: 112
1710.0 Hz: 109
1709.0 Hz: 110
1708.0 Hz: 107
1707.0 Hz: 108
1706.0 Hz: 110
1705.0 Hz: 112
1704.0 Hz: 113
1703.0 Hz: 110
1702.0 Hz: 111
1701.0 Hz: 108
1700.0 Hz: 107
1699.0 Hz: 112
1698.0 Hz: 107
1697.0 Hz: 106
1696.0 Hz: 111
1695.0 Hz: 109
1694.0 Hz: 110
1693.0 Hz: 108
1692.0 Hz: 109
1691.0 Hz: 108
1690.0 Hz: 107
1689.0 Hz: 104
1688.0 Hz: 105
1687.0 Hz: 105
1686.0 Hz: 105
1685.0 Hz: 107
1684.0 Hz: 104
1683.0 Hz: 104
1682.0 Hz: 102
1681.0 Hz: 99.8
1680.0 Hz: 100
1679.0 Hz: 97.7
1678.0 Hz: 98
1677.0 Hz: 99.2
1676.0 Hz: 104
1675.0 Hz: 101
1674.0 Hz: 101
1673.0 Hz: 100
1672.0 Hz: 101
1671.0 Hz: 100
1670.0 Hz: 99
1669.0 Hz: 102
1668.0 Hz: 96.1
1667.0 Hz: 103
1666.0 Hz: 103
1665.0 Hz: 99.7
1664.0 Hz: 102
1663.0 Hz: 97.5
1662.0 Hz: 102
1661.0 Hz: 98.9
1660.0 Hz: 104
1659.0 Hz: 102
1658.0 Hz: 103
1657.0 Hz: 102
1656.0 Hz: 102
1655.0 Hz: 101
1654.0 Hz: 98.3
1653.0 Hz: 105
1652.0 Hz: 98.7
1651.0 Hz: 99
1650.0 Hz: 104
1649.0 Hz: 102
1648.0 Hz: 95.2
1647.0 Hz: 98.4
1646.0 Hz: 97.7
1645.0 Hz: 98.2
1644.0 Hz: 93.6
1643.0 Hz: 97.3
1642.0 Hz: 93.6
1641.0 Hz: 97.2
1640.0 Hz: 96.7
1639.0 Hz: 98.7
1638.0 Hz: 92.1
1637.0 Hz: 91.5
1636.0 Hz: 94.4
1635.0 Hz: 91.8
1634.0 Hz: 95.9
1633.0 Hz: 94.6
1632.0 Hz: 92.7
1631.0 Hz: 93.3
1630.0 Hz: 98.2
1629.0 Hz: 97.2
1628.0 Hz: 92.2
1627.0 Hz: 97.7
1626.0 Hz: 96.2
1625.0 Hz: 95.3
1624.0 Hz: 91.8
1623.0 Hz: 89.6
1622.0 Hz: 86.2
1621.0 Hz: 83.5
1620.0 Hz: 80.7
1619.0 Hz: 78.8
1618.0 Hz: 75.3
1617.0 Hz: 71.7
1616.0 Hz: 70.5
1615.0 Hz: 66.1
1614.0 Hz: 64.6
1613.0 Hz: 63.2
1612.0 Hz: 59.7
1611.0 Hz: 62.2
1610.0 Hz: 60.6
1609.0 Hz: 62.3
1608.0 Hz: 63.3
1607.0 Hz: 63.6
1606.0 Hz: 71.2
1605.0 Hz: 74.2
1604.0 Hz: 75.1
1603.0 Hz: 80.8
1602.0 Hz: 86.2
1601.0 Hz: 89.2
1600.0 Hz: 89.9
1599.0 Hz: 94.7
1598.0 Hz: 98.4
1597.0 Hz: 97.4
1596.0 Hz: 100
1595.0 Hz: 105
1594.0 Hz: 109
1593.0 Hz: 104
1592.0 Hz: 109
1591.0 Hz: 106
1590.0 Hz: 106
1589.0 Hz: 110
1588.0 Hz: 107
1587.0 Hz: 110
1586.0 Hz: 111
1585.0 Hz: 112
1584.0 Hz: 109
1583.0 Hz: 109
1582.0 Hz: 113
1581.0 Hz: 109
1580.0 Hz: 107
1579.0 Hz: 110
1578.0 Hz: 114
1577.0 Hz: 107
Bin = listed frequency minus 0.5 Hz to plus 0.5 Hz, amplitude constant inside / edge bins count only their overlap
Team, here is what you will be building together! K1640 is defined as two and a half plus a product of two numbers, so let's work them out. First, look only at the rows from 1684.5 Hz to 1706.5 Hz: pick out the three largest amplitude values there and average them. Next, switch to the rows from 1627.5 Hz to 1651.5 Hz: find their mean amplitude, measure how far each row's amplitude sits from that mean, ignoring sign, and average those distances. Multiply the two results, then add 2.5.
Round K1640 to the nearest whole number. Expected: 301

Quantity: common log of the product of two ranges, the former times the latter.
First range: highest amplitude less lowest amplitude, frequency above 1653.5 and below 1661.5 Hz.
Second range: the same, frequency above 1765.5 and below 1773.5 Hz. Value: 1.53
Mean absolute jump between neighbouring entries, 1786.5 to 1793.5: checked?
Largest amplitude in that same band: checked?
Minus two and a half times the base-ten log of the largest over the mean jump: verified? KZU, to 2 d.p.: -4.04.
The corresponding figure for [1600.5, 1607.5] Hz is -3.30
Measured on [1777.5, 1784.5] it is -4.33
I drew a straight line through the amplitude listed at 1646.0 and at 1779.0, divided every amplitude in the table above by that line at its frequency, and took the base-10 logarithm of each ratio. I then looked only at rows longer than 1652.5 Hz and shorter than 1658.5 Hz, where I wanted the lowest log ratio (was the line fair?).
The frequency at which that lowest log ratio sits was 1654.0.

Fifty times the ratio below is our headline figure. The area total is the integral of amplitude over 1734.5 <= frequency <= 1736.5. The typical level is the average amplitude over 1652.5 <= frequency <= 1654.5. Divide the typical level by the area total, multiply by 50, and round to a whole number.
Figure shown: 24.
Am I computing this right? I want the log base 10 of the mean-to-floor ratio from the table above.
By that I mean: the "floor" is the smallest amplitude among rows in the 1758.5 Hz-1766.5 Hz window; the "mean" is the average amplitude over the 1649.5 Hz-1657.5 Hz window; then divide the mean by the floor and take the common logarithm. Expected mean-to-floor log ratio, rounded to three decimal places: -0.036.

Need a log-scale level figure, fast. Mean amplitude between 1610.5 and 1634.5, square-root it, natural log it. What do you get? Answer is 2.21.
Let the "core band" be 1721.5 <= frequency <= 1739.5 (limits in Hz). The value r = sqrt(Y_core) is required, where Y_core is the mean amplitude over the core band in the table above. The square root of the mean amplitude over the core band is 10.4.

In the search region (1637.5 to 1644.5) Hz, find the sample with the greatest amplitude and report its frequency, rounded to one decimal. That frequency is 1639.0 Hz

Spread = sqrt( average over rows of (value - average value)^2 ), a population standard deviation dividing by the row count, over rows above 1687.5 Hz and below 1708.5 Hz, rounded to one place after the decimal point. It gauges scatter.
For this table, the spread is 2.3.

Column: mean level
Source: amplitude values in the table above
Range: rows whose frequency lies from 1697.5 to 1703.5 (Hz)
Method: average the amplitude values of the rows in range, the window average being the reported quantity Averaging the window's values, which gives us 109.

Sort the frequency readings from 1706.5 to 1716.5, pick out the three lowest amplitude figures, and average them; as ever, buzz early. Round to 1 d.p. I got 107.0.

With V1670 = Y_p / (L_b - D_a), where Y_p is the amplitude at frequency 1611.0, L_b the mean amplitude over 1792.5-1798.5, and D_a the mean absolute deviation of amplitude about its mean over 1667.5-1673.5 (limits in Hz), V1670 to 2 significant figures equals 0.58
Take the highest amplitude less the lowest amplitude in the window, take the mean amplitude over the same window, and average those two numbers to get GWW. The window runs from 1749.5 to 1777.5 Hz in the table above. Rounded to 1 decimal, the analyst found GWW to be 61.7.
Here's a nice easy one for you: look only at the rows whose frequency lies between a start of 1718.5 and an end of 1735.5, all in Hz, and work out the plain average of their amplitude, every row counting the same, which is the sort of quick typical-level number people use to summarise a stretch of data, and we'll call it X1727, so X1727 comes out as 110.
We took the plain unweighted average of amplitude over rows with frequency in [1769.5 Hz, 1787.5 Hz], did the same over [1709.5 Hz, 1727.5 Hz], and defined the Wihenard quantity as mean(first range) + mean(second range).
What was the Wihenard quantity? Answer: 225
